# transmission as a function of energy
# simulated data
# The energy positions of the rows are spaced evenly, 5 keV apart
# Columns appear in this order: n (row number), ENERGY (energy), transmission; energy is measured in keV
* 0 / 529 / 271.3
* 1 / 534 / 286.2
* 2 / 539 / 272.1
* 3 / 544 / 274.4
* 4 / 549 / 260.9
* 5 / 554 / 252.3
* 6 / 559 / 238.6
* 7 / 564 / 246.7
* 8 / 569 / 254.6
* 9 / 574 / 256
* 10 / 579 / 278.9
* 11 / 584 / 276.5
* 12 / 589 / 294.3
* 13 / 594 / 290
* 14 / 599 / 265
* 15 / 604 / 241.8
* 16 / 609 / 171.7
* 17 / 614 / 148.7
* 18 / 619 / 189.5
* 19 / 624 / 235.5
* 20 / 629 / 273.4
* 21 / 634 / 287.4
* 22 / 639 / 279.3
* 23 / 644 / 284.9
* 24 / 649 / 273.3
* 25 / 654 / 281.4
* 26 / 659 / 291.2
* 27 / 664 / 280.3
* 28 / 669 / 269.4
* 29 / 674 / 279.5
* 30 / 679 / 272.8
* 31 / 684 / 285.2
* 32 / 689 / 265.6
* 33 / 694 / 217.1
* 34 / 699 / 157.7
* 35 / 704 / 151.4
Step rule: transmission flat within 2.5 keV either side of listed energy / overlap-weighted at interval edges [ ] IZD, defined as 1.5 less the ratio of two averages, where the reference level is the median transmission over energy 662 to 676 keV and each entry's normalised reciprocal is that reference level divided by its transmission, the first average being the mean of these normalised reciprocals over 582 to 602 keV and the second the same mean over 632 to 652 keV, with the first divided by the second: 0.50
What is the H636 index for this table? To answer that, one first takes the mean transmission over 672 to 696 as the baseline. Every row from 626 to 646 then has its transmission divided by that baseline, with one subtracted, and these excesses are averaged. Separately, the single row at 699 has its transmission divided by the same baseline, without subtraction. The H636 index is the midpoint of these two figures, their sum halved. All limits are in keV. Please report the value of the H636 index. 0.33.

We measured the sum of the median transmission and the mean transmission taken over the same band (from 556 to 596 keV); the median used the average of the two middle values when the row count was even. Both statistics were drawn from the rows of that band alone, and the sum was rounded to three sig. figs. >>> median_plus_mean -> 533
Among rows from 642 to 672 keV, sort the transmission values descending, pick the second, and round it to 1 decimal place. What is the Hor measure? 284.9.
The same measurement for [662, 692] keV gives 280.3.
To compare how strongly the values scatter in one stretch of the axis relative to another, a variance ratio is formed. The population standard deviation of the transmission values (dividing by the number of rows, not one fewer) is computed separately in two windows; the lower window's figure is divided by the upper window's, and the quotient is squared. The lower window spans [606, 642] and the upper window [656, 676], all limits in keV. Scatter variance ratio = 46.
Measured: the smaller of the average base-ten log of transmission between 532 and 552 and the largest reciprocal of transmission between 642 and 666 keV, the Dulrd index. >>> 0.0037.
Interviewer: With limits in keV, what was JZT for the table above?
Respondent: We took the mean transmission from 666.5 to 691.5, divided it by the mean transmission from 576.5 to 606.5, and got 1.00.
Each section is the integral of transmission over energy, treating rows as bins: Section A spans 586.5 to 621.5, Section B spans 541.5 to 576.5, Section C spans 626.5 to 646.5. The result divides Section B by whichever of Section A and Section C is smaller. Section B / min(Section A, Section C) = 1.59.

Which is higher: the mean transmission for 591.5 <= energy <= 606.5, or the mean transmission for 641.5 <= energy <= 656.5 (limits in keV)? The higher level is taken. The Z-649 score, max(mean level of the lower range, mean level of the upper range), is 280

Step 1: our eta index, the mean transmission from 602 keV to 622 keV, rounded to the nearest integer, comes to 188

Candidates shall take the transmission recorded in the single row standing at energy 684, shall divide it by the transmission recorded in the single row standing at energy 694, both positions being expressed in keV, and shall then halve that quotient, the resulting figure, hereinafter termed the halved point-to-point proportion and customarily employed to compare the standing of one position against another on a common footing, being 0.66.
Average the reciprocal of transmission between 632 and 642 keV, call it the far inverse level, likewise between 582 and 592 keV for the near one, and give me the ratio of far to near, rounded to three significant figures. 1.01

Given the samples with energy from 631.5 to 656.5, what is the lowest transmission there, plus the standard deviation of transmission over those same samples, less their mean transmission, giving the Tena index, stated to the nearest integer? -3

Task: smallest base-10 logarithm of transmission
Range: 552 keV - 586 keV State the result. 2.378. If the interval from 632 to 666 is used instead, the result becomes 2.437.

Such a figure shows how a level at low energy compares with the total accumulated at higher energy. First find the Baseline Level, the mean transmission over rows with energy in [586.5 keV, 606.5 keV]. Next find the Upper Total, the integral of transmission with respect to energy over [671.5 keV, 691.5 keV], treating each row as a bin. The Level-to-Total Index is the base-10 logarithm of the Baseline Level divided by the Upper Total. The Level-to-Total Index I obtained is -1.31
